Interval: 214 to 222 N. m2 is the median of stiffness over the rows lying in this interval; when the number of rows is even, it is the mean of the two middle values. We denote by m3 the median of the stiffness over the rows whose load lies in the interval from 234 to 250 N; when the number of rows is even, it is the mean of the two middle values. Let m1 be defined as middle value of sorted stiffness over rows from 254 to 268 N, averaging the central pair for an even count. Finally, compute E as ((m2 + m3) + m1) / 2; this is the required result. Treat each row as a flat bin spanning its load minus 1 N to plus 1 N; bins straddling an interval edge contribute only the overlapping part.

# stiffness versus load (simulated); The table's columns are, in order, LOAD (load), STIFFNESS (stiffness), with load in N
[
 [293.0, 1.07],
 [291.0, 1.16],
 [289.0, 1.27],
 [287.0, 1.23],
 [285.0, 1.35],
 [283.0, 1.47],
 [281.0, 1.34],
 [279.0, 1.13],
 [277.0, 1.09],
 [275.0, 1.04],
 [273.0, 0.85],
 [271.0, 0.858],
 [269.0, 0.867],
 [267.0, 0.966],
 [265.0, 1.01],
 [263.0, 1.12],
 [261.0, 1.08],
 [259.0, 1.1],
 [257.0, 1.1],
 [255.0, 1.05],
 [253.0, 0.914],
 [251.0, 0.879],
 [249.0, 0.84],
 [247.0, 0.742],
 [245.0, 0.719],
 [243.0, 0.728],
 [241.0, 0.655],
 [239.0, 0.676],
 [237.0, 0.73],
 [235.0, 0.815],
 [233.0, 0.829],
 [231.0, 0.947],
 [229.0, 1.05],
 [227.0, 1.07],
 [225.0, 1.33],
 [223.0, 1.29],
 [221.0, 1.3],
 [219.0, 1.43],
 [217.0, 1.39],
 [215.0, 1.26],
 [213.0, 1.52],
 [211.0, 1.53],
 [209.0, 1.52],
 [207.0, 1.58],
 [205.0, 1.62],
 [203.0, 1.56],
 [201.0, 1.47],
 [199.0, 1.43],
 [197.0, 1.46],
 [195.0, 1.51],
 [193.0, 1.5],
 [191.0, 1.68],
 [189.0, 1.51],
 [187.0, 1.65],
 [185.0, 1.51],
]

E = 1.58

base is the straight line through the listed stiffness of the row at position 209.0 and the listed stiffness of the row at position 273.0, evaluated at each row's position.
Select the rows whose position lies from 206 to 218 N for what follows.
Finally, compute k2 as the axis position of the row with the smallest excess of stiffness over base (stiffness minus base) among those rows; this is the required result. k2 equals 215.0 N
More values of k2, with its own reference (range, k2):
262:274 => 269.0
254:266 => 255.0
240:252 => 241.0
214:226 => 215.0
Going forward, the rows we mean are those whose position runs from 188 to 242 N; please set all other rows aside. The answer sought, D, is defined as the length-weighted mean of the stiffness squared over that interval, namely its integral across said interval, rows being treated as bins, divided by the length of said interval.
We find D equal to 1.7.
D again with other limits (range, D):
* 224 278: 0.9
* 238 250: 0.5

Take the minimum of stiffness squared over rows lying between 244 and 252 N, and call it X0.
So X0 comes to 0.5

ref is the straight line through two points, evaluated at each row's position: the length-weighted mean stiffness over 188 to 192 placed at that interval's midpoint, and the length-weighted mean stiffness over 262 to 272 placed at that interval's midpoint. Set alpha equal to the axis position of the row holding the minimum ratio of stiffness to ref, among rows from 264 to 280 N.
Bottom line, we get 269.0 N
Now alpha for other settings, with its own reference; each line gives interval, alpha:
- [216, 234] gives 233.0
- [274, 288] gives 275.0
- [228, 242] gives 241.0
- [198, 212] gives 199.0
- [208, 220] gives 215.0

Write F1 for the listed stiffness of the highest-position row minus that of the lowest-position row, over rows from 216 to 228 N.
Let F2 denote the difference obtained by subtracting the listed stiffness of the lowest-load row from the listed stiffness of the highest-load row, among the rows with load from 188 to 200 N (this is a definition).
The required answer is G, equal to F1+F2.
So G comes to -0.4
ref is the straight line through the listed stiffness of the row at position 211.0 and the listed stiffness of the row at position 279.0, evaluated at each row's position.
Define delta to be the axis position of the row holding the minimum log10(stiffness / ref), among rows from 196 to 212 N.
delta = 199.0 N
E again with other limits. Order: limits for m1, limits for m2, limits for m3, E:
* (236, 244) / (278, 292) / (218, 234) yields 1.58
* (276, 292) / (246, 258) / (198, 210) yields 1.84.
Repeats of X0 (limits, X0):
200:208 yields 2.2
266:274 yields 0.7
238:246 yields 0.4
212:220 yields 1.6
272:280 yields 0.7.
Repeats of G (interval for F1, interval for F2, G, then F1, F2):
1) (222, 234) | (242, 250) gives -0.3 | -0.5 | 0.1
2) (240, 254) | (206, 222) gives 0.0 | 0.3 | -0.3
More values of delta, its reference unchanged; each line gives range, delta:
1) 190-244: 241.0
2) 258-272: 271.0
